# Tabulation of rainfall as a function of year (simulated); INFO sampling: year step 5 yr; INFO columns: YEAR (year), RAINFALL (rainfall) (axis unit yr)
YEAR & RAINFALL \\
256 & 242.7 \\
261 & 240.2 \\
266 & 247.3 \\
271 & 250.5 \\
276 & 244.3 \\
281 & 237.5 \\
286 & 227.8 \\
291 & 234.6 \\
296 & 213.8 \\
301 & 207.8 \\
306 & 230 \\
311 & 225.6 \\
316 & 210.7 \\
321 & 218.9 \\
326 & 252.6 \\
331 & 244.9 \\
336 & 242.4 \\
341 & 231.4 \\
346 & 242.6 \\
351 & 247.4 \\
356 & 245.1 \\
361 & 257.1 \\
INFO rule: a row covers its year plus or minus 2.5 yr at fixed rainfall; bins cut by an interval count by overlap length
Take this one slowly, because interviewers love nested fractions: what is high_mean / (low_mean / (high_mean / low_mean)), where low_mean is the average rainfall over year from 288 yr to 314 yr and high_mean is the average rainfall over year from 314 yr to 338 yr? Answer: 1.11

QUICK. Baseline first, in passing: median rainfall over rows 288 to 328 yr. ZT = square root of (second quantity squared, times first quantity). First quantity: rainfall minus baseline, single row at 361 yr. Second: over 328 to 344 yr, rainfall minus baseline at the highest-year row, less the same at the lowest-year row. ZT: 80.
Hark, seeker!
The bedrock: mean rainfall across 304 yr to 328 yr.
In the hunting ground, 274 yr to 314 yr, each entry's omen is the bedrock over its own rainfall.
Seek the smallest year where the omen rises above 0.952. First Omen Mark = 281 yr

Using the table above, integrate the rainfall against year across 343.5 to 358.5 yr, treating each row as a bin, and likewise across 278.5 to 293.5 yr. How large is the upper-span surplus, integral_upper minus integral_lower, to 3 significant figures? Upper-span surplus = 176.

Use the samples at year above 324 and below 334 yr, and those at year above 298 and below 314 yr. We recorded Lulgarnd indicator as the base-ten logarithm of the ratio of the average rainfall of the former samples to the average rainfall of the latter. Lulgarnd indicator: 0.051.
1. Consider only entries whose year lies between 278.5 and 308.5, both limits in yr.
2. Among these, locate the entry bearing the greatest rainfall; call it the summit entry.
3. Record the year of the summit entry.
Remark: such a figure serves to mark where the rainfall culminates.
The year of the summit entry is 281 yr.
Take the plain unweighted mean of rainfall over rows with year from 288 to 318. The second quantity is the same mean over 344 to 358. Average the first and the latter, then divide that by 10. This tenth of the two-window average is 23.3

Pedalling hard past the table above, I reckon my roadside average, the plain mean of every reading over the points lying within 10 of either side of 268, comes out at 246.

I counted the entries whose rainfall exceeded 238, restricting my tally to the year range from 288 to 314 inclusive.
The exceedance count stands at 0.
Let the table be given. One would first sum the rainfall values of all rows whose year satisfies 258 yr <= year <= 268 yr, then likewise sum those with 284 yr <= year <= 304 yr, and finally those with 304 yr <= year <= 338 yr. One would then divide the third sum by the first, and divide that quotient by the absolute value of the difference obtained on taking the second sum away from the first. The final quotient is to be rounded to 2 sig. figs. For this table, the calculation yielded 0.0084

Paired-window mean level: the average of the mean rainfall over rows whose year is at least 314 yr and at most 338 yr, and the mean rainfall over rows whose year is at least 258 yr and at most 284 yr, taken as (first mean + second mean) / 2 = 238.9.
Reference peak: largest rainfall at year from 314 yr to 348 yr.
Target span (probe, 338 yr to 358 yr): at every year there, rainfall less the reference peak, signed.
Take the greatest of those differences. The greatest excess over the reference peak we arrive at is -5.2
